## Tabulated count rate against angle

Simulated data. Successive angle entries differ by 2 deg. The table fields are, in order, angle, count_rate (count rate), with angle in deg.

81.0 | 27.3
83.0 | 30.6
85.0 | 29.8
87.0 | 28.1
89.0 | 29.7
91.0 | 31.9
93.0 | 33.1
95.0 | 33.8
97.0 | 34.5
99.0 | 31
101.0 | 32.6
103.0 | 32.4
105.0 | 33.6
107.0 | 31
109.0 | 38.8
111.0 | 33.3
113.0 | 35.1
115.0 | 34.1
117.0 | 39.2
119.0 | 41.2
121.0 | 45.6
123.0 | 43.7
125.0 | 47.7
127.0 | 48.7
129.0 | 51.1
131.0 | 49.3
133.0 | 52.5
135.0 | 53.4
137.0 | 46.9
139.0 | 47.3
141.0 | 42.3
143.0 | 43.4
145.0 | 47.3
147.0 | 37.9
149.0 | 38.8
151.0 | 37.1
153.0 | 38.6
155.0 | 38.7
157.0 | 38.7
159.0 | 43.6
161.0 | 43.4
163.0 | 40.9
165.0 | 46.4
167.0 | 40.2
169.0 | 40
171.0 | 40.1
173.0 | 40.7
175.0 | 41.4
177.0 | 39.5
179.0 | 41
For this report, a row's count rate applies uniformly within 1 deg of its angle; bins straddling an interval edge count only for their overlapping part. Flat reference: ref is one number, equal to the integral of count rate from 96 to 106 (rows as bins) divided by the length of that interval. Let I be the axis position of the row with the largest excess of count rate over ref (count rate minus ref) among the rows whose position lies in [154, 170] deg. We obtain 165.0 deg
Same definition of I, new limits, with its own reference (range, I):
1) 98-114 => 109.0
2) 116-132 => 129.0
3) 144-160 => 145.0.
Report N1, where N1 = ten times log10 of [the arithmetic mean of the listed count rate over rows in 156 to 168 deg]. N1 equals 16.3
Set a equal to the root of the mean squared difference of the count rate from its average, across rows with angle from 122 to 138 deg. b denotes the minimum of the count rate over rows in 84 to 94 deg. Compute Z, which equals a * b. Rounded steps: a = 3.0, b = 28.1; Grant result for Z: 83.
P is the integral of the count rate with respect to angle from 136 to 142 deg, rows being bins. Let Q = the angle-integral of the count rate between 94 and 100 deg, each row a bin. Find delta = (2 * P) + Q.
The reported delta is 745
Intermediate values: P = 273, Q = 199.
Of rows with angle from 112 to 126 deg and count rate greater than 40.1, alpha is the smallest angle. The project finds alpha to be 119.0 deg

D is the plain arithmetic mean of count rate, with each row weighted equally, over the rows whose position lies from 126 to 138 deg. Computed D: 50.3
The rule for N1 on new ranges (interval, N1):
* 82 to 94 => 14.8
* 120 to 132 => 16.8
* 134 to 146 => 16.7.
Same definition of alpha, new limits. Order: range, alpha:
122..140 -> 123.0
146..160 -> 159.0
